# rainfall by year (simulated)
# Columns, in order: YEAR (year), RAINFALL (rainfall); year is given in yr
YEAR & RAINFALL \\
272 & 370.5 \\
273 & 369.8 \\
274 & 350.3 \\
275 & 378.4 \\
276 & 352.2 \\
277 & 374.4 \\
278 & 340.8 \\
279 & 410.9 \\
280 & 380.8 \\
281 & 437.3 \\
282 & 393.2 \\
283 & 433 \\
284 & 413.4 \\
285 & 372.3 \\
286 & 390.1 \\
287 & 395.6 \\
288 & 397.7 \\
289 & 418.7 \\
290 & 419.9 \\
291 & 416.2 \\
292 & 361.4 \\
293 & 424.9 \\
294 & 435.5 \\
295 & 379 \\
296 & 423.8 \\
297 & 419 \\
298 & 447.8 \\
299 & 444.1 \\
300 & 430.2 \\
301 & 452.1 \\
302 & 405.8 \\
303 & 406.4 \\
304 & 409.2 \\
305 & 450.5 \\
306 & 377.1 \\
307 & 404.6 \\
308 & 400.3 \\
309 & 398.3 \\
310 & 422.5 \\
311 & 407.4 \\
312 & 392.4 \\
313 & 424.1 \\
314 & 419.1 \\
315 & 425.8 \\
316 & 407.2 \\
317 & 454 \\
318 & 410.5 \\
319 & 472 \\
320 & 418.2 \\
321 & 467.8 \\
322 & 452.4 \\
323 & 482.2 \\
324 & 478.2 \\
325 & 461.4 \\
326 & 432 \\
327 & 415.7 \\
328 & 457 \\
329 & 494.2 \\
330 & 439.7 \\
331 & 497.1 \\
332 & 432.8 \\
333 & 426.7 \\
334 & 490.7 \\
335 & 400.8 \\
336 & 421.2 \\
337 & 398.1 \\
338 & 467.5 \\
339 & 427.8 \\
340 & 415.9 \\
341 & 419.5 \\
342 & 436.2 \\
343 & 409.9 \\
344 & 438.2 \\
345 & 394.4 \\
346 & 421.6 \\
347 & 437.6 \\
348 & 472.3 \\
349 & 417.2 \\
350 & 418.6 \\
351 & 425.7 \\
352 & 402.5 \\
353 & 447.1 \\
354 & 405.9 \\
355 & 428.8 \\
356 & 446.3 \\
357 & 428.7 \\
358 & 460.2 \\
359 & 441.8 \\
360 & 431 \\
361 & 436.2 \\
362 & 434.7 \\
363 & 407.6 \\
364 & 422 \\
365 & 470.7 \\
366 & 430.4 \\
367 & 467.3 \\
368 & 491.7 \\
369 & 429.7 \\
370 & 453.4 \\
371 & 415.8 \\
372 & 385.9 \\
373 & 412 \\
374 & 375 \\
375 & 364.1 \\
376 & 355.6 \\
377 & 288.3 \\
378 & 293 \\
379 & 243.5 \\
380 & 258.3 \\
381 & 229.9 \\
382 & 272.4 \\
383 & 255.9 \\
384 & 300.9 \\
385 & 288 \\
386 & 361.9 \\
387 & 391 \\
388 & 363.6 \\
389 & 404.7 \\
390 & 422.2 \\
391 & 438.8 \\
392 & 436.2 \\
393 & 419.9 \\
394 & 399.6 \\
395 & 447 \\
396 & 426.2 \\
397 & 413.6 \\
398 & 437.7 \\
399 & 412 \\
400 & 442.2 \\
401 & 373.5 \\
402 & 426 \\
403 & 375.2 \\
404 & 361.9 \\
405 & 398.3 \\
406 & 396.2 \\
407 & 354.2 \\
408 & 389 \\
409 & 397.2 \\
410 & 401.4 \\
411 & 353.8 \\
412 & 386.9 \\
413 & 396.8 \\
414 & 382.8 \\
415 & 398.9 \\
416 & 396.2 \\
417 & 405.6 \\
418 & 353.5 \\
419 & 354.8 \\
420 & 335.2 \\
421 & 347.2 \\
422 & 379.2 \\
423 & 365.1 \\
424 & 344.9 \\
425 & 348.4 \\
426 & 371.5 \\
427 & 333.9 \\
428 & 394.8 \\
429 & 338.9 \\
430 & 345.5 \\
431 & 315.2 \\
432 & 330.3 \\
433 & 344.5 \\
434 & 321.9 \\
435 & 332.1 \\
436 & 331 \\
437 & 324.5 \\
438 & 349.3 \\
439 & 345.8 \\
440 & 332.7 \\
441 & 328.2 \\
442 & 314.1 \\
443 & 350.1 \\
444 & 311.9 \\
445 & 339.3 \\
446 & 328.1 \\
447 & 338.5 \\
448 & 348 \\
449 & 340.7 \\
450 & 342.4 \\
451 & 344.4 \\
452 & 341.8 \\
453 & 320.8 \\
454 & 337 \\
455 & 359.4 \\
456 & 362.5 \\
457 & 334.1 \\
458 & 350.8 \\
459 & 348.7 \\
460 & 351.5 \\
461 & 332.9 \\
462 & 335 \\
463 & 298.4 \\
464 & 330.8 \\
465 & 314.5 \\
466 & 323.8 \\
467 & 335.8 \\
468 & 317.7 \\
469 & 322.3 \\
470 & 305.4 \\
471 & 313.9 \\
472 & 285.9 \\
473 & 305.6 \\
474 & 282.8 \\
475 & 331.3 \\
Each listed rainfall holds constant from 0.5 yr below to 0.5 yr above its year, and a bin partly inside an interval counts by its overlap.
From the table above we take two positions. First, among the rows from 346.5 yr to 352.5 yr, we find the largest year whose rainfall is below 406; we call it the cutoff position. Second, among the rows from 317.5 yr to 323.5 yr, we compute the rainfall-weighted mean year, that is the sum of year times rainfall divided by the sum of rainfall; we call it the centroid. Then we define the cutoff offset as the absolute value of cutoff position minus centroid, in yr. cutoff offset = 31.4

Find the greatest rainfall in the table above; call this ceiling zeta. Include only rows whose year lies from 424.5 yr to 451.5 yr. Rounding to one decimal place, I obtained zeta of 394.8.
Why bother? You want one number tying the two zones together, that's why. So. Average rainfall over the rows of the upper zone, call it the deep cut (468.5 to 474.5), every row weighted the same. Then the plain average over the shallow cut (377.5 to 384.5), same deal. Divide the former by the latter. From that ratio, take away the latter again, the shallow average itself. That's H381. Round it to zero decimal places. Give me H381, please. -264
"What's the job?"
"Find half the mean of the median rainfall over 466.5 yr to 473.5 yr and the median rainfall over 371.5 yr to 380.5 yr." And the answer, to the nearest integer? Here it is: 167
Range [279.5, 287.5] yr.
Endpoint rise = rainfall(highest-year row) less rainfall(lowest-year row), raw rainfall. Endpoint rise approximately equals 15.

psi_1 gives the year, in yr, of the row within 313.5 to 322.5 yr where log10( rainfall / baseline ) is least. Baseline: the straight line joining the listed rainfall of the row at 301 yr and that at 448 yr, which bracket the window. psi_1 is 316 yr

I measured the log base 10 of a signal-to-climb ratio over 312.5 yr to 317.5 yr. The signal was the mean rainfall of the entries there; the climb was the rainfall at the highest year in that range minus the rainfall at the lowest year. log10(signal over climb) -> 1.2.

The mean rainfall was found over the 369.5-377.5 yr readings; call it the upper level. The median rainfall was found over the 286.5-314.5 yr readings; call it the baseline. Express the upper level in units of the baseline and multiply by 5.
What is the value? 4.57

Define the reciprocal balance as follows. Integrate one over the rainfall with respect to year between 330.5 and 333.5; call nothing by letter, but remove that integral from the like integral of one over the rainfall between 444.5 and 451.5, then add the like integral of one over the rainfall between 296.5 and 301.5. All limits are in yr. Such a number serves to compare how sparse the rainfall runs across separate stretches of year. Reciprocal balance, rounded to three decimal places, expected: 0.025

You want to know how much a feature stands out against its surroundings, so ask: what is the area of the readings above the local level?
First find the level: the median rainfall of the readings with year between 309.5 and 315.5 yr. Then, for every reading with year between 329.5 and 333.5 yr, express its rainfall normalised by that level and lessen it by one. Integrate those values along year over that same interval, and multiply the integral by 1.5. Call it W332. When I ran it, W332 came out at 0.40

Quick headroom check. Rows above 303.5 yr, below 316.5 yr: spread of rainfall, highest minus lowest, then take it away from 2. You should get -71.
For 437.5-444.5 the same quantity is -36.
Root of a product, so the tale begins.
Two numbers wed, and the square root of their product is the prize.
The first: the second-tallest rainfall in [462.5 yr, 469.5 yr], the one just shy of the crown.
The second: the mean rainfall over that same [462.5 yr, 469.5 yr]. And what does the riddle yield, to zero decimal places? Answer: 326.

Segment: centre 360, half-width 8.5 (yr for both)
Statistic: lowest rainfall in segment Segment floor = 402.5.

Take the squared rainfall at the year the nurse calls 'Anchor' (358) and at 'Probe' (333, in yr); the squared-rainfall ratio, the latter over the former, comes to 0.86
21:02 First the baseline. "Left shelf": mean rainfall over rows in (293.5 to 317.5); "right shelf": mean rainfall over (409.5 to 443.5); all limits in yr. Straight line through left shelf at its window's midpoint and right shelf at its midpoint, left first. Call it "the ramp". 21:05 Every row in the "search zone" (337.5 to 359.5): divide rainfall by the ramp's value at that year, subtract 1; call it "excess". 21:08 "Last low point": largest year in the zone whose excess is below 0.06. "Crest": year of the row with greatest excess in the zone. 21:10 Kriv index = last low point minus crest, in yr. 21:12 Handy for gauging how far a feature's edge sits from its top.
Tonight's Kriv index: 6 yr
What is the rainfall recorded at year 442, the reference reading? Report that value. 314.1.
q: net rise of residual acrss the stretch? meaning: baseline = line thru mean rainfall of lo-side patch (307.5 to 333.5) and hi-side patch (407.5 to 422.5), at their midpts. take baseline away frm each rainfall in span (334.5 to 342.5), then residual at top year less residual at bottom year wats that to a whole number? 40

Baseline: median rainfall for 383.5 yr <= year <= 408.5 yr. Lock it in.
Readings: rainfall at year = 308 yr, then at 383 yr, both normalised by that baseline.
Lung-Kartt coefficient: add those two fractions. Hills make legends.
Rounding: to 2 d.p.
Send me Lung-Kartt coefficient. 1.64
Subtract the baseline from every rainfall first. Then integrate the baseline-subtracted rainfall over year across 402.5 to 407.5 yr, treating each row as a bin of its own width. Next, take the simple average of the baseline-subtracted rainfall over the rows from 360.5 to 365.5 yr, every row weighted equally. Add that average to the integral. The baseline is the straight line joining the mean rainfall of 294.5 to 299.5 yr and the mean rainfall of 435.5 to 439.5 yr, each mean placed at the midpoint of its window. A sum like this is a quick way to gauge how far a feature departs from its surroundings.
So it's 151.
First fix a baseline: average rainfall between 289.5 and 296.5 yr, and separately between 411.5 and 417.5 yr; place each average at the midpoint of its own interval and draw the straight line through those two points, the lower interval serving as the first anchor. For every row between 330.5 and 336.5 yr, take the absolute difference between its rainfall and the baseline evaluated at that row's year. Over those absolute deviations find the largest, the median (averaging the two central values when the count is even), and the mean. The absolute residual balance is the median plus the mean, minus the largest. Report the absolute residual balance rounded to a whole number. -25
